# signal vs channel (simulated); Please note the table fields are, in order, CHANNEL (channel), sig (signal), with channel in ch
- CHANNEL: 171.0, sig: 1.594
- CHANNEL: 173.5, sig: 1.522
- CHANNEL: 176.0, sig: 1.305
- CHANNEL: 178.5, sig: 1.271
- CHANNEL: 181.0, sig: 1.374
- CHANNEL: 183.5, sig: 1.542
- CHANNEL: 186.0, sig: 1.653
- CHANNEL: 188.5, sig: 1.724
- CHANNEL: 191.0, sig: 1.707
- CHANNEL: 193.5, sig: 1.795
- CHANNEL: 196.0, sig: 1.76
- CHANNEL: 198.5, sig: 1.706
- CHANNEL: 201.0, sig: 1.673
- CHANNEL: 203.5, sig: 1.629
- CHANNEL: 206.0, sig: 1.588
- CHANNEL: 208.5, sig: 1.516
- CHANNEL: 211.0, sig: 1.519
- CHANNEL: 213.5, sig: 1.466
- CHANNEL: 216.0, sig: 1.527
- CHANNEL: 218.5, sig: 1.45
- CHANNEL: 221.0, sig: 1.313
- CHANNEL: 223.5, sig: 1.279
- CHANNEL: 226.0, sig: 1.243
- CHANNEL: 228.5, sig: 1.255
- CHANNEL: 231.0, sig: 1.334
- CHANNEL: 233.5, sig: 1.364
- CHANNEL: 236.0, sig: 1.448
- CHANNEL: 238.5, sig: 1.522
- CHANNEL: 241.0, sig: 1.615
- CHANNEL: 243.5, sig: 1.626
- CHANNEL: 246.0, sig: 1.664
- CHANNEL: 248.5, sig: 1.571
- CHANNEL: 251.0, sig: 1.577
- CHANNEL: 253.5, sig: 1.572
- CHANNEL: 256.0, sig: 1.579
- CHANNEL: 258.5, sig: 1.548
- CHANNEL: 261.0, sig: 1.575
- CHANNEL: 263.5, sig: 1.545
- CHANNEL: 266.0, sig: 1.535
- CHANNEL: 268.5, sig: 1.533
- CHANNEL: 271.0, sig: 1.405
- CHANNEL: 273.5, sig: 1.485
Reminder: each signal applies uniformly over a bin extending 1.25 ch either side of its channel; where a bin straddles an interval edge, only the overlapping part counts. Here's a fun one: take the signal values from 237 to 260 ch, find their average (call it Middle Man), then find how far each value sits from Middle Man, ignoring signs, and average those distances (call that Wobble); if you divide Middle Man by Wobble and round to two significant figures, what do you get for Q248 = 49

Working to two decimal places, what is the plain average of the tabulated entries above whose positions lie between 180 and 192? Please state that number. 1.60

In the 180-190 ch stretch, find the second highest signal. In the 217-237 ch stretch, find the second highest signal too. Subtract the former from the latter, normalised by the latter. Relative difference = -0.142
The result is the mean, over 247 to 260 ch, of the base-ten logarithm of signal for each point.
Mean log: 0.196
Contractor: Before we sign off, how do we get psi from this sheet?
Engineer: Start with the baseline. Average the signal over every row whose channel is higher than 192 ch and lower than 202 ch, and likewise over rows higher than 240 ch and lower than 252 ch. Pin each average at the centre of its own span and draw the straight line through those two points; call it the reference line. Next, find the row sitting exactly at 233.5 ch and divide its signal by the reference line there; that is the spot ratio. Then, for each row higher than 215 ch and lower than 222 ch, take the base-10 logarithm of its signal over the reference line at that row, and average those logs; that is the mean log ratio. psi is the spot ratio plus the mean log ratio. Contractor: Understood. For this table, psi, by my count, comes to 0.76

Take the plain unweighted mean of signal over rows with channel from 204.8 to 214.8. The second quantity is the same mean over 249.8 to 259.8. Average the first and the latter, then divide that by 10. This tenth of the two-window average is 0.155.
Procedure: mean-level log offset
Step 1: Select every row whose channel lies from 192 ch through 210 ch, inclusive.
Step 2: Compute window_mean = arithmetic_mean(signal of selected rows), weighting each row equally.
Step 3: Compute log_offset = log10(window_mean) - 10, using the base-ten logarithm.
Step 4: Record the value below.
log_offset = -9.78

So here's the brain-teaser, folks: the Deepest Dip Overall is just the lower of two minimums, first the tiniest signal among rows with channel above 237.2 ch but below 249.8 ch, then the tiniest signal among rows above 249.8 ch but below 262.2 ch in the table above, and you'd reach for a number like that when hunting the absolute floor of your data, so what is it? 1.52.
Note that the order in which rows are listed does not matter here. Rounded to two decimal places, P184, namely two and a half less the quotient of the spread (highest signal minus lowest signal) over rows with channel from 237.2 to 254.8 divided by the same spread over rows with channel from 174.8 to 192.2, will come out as 2.19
